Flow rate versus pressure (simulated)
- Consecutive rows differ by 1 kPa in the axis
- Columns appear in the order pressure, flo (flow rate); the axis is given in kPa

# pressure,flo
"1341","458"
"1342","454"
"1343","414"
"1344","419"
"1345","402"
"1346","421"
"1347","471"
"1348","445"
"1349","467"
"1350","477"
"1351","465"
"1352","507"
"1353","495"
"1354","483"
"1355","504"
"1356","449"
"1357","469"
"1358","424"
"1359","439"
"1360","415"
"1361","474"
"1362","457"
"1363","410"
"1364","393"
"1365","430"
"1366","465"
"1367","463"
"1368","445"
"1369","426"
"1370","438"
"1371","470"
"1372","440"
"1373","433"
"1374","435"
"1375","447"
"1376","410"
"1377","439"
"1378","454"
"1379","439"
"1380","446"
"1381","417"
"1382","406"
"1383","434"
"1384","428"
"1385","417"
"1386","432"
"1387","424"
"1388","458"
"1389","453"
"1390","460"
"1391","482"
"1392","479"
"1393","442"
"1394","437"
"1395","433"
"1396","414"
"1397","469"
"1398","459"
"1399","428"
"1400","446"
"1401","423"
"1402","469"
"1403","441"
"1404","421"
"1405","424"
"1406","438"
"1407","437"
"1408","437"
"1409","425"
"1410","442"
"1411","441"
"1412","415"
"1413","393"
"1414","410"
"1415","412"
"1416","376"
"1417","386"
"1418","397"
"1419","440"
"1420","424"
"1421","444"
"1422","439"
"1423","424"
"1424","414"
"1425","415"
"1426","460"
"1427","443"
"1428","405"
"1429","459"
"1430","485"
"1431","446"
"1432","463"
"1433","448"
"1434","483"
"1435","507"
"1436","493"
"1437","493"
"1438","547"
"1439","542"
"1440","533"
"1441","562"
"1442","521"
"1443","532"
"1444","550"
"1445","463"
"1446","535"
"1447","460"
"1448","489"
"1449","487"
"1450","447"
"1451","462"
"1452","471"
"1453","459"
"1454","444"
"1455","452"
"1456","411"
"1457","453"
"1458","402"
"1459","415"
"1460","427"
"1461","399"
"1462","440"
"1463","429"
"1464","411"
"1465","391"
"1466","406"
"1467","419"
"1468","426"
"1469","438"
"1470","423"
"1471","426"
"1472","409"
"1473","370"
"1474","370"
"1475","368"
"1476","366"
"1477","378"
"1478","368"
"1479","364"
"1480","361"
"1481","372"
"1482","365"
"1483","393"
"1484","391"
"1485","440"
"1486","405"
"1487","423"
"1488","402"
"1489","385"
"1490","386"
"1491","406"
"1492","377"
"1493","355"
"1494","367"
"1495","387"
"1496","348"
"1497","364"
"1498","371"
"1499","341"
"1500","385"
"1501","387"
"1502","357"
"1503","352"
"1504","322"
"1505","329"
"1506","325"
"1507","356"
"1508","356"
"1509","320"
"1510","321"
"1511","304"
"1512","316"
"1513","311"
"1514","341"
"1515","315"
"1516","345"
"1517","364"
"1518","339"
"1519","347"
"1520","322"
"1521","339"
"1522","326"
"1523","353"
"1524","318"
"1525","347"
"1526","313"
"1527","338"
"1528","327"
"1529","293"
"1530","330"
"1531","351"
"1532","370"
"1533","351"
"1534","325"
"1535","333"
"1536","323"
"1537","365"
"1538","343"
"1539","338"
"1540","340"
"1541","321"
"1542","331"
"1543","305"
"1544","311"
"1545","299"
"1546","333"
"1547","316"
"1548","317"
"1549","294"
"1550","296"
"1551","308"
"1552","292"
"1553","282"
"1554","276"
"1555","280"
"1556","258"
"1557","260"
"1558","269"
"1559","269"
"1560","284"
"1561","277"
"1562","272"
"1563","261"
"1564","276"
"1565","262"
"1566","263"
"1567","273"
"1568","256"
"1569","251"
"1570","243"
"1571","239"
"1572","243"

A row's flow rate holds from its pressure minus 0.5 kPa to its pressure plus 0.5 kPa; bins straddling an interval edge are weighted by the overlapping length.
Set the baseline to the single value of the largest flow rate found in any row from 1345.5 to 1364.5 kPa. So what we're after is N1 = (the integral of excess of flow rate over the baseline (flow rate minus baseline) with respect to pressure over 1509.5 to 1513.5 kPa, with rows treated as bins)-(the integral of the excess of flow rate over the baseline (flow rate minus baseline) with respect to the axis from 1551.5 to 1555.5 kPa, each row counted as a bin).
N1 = 122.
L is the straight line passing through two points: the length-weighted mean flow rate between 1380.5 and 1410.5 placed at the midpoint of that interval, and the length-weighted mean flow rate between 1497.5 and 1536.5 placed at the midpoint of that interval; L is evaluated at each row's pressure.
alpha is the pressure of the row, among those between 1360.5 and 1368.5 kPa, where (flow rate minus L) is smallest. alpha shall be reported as 1364 kPa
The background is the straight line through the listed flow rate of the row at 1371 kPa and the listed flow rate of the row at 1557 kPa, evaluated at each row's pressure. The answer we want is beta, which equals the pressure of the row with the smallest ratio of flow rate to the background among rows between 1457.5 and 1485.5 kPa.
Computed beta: 1480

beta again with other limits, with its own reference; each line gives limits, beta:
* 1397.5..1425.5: 1416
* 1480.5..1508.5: 1504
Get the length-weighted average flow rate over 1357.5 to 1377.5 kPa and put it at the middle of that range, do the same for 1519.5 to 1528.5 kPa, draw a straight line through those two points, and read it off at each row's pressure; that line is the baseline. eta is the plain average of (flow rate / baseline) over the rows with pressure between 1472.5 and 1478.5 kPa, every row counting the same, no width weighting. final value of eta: 1.02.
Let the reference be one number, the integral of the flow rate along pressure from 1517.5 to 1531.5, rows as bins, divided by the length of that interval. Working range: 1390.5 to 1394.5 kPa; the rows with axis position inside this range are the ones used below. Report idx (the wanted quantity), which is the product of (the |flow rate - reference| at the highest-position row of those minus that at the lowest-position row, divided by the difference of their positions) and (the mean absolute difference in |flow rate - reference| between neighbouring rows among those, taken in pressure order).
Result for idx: -225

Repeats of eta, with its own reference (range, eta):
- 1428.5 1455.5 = 1.27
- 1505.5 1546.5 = 1.01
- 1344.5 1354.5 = 1.03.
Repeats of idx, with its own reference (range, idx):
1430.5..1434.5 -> 275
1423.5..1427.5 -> 203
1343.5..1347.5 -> 497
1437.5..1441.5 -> 72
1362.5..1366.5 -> 544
